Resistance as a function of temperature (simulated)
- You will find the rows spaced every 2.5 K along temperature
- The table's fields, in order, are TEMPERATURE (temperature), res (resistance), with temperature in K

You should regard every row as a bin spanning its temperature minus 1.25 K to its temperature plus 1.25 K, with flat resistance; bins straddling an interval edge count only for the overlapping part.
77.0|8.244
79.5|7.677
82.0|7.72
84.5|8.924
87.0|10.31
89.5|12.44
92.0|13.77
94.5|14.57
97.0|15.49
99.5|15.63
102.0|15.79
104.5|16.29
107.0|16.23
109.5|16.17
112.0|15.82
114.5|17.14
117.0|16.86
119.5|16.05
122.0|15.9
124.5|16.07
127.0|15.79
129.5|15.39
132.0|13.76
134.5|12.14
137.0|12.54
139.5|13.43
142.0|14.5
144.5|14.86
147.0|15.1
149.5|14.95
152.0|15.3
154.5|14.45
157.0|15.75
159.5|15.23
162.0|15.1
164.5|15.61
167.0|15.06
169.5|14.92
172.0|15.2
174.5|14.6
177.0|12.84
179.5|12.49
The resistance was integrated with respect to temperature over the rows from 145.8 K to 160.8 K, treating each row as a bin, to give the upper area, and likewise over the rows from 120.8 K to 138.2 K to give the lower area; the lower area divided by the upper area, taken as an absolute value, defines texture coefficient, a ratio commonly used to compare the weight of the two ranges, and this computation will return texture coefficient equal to 1.1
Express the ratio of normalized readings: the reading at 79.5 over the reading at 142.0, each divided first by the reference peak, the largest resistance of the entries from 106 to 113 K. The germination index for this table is 0.53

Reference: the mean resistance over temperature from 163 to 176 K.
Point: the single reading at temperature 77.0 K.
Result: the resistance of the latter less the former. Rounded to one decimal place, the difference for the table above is -6.8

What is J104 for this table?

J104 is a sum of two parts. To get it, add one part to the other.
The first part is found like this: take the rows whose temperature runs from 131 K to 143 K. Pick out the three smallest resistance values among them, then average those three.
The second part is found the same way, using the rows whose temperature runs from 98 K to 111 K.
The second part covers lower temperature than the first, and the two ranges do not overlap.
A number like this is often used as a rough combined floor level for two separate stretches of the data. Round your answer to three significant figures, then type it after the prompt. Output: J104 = 28.6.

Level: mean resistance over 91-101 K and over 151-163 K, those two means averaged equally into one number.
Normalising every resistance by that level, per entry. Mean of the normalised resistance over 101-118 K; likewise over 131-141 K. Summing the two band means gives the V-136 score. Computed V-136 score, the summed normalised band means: 1.95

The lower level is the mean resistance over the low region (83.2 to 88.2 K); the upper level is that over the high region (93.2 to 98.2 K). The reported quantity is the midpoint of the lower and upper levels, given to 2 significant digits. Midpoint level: 12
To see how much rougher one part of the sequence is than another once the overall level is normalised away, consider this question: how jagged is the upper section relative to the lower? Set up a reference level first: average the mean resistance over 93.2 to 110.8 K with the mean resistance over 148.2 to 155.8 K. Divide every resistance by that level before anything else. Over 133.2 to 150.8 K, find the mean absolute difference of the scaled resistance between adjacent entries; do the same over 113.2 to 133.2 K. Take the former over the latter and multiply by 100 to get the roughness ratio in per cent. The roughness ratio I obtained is 98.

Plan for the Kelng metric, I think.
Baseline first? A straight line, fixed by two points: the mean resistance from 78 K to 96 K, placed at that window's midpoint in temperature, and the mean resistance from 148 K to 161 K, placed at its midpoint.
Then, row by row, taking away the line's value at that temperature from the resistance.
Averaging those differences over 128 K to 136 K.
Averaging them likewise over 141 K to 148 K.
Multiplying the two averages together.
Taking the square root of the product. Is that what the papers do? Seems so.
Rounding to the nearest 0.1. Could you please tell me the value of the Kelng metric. 0.2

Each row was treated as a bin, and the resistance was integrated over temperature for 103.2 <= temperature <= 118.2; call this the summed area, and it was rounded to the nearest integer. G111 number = 246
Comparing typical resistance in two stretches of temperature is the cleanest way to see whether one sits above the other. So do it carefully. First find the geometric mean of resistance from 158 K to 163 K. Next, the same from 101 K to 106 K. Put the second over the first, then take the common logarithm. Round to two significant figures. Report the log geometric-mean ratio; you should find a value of 0.024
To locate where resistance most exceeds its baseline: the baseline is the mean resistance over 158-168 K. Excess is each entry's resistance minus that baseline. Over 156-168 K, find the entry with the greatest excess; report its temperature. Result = 157.0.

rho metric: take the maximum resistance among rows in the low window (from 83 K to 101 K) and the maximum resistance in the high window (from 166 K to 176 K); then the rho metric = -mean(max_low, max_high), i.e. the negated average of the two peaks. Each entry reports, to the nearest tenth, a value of -15.4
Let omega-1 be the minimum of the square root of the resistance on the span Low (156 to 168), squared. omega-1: 15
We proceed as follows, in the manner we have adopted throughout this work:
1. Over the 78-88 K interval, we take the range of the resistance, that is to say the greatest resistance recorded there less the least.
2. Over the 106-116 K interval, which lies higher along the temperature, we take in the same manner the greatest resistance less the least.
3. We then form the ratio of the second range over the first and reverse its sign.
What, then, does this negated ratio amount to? -0.5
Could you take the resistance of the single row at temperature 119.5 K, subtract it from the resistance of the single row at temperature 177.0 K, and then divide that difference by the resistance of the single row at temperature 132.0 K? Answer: -0.2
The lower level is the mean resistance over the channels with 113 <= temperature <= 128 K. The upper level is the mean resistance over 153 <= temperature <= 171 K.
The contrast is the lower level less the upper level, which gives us 1.1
